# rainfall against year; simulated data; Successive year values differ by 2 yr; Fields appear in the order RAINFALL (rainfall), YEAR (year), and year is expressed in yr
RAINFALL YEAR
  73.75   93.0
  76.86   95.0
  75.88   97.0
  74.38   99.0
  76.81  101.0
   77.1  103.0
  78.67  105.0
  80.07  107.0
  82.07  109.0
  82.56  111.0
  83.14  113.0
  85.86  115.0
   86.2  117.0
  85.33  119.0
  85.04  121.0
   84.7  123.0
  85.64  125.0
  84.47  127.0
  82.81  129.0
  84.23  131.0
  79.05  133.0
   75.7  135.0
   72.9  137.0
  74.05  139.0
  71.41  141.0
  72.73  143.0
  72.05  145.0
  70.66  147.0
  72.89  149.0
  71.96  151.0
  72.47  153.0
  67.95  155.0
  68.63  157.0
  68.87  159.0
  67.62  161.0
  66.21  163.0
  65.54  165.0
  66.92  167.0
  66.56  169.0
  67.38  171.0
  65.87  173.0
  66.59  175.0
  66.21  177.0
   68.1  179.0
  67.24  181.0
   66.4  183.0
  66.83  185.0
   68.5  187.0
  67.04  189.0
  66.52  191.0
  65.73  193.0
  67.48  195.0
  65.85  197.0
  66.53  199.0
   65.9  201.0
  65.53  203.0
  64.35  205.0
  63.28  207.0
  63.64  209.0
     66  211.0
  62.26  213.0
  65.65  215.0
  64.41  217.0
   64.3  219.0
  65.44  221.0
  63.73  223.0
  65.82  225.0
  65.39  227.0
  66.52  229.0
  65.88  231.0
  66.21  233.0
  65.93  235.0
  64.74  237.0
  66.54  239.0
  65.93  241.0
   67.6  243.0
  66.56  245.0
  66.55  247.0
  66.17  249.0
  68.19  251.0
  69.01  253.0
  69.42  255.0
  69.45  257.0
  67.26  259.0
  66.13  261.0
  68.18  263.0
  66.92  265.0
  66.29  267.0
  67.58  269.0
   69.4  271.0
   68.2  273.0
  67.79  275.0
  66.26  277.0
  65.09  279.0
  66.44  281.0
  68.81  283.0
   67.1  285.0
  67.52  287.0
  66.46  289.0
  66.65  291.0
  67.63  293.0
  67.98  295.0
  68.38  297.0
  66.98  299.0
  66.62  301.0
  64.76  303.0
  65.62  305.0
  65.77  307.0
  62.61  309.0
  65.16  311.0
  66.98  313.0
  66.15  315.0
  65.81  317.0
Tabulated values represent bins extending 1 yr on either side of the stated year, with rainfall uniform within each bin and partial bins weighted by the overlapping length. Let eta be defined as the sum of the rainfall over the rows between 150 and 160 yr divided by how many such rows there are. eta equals 70.0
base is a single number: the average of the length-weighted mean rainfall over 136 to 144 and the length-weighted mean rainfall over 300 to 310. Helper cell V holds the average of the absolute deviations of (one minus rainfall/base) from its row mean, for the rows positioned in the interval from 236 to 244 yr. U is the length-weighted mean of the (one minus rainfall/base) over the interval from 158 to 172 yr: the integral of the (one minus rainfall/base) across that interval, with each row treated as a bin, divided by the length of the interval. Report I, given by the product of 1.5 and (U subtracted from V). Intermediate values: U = 0.028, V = 0.013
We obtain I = -0.023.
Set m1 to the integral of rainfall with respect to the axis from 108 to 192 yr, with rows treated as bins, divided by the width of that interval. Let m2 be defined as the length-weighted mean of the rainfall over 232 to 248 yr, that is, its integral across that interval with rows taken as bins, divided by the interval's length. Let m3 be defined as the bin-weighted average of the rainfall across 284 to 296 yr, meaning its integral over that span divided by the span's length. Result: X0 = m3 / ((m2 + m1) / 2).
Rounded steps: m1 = 73.6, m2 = 66.3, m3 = 67.2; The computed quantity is 0.96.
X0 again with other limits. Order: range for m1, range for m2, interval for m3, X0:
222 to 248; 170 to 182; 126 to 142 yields 1.18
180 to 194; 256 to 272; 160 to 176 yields 0.99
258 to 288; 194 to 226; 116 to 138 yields 1.25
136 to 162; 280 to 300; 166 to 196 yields 0.97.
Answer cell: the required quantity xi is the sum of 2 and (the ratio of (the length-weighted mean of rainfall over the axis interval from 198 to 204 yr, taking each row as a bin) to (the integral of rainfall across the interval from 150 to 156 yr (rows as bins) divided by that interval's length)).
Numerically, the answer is 2.93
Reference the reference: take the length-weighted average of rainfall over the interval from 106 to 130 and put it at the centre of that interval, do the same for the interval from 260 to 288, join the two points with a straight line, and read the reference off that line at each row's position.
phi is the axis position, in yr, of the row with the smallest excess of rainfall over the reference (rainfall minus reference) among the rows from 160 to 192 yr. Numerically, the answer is 165.0 yr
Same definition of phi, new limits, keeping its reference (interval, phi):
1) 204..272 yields 213.0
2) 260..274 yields 261.0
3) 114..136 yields 135.0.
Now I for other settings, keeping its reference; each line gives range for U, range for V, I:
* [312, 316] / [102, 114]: -0.008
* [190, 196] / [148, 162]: -0.007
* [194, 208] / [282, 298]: -0.059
